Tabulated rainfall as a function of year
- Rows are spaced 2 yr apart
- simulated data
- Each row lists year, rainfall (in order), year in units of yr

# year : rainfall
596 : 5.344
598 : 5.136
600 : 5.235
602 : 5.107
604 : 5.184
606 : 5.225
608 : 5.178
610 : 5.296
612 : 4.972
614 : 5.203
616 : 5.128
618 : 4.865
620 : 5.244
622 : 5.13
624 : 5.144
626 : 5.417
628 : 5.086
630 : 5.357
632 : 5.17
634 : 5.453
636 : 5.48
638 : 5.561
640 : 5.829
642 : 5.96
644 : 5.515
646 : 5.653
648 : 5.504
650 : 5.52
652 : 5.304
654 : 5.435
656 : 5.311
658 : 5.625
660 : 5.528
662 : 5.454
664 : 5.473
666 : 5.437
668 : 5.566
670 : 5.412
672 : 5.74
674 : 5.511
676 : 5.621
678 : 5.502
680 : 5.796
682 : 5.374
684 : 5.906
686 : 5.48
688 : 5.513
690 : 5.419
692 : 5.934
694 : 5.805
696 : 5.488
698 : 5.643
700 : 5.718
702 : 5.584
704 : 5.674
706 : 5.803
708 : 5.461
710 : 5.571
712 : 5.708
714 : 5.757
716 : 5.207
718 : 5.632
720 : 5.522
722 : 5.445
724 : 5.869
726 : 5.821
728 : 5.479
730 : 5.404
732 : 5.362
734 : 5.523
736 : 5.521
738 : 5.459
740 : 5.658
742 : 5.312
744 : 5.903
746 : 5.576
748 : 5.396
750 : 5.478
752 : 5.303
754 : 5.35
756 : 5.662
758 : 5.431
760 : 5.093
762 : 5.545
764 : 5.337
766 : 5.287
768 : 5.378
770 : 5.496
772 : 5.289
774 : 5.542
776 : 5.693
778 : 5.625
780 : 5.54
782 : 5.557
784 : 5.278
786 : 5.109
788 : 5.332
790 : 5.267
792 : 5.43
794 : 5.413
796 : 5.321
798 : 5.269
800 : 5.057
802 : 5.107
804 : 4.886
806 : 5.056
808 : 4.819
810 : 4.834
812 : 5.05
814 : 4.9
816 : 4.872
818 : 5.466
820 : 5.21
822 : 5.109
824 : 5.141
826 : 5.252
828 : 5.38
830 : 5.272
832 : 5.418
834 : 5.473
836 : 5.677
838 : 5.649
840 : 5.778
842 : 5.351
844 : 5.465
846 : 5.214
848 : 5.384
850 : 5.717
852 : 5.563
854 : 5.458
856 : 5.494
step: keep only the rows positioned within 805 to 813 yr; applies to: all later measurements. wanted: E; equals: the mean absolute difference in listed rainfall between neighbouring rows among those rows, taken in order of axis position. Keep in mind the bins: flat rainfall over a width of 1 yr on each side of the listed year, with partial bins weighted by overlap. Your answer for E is 0.156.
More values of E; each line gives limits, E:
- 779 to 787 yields 0.155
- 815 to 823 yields 0.317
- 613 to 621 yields 0.239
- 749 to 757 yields 0.178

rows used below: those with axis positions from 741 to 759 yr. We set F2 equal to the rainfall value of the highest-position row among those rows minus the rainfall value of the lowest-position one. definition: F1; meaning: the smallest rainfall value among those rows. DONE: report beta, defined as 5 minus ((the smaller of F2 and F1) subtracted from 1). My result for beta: 4.12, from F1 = 5.303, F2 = 0.12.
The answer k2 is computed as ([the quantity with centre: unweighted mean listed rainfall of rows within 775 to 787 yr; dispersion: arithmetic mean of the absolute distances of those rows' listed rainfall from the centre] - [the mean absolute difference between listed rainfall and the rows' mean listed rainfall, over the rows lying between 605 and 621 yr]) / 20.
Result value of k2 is 0.003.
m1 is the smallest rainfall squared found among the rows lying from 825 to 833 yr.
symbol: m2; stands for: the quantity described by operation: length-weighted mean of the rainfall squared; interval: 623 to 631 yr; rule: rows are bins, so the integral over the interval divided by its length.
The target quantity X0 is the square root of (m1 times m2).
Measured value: 27.6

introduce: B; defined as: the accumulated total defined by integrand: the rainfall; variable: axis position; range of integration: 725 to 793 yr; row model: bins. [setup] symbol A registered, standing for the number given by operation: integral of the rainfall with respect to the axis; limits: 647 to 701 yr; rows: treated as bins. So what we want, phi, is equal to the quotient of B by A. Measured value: 1.24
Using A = 300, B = 371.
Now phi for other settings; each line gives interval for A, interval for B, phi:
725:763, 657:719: 1.66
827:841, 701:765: 4.58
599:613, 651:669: 1.36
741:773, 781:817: 1.07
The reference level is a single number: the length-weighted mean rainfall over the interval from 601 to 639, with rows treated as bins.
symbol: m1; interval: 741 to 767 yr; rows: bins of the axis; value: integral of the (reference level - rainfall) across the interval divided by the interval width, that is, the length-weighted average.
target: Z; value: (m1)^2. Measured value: 0.05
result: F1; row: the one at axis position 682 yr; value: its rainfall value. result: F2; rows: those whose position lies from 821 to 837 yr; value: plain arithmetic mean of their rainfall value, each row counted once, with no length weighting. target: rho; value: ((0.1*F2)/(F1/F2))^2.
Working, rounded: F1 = 5.374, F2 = 5.34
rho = 0.28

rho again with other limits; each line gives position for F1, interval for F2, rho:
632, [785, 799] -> 0.30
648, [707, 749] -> 0.31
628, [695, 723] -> 0.38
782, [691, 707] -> 0.34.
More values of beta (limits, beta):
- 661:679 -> 4.05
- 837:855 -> 3.81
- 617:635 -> 4.59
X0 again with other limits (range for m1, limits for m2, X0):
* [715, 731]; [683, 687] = 29.7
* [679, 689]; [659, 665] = 29.5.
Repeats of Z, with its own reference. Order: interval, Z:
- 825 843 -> 0.06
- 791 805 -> 0.00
